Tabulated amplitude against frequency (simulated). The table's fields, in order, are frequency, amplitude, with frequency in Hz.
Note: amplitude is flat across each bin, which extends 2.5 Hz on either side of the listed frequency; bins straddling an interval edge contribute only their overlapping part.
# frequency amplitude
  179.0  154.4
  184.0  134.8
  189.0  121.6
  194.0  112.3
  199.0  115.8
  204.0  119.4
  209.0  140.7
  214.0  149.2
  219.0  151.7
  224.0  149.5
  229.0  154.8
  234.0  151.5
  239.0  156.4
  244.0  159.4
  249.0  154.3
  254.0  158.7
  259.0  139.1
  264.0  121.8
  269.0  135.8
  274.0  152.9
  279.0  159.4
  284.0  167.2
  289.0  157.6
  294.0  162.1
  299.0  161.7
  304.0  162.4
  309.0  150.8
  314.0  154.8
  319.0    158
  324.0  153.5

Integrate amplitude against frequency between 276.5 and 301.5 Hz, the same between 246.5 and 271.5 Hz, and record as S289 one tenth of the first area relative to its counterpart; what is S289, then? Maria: 0.114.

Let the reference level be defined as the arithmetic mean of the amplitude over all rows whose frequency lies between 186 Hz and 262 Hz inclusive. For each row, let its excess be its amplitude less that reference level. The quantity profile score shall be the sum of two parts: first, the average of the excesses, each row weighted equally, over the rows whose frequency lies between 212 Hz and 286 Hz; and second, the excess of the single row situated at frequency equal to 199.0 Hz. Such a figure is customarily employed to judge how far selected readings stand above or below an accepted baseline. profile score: -18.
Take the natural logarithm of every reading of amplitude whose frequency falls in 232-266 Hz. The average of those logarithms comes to 5.00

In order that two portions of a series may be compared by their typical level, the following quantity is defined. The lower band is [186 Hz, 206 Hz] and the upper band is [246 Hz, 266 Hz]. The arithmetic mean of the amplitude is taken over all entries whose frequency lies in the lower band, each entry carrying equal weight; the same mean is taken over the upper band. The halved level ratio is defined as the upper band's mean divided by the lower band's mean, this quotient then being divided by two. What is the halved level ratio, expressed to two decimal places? 0.61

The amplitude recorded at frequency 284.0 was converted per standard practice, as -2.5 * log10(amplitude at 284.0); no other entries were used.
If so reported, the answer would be -5.56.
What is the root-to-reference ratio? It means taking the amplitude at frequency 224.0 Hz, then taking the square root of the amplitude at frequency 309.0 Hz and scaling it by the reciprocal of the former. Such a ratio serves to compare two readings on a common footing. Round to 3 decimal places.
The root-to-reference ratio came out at 0.082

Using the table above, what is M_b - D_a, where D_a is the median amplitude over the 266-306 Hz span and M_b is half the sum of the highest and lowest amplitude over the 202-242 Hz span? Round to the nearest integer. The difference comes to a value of -23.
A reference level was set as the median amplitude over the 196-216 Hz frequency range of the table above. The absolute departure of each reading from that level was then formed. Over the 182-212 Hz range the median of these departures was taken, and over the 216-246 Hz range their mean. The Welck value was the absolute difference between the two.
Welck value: 13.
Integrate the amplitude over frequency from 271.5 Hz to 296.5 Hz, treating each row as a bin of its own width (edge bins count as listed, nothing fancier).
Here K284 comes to 3996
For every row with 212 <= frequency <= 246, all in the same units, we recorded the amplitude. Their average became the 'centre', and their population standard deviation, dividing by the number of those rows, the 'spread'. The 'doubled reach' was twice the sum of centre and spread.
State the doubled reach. 313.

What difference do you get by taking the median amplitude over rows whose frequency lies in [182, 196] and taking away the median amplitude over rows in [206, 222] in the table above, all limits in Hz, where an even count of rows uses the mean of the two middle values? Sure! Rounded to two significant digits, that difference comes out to -28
